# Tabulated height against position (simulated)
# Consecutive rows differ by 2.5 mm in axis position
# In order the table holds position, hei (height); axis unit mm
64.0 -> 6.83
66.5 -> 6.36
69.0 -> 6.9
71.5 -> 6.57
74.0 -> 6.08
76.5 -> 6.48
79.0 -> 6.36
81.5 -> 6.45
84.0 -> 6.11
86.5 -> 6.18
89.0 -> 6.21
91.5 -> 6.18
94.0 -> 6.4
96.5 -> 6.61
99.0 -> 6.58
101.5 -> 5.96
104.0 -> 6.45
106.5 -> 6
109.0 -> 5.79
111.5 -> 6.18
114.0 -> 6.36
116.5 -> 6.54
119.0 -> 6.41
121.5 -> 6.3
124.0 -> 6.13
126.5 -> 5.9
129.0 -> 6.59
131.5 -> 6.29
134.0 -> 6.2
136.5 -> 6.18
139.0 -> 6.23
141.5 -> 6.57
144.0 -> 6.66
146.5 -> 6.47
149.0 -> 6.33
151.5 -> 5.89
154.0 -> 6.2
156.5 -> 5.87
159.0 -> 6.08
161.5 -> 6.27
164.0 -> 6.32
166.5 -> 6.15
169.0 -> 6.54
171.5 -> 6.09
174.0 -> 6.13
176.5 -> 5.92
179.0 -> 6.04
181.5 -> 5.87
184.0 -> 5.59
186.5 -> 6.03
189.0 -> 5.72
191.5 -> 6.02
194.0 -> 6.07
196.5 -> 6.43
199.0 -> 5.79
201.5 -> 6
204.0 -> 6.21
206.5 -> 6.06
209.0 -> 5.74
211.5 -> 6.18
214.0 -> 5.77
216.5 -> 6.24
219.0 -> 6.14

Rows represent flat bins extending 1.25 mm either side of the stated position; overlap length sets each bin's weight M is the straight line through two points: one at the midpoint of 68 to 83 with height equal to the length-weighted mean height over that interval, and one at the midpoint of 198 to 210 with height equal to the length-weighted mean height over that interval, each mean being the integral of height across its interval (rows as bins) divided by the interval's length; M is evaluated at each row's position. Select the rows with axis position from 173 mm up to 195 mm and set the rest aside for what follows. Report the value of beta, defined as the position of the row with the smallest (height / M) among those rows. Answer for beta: 184.0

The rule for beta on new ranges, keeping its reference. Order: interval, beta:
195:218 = 209.0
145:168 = 156.5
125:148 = 126.5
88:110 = 109.0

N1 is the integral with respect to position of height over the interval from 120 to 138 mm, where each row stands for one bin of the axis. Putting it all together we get 112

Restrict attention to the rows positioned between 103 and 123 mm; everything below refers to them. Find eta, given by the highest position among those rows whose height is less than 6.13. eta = 109.0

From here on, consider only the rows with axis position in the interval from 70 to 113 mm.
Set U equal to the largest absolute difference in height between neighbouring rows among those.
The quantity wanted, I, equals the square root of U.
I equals 0.79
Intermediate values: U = 0.62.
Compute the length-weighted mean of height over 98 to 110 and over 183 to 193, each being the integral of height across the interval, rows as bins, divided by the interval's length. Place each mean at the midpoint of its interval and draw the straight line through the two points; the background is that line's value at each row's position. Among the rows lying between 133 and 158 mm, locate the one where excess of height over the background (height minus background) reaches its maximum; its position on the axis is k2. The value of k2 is 144.0 mm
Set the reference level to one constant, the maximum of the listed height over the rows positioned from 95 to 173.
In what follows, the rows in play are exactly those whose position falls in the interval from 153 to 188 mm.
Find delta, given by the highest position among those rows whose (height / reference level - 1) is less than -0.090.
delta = 186.5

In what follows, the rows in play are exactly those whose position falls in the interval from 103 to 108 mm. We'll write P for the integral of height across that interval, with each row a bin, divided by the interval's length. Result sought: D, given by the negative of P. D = -6.19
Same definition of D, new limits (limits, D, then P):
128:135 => -6.36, 6.36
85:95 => -6.24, 6.24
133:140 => -6.20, 6.20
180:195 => -5.88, 5.88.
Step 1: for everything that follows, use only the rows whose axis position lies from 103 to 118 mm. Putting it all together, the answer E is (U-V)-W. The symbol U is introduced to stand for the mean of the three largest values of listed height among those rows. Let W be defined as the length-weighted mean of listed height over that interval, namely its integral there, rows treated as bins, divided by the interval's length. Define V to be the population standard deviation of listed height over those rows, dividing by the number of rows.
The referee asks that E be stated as -0.03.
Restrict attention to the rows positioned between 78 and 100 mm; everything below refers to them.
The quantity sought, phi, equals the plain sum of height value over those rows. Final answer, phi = 57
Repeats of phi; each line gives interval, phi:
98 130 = 81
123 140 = 44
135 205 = 172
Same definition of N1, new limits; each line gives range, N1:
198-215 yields 101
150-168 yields 110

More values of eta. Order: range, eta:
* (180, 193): 191.5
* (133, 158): 156.5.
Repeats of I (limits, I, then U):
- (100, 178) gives 0.83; 0.69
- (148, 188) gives 0.67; 0.45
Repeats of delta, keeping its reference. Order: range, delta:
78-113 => 109.0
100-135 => 126.5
